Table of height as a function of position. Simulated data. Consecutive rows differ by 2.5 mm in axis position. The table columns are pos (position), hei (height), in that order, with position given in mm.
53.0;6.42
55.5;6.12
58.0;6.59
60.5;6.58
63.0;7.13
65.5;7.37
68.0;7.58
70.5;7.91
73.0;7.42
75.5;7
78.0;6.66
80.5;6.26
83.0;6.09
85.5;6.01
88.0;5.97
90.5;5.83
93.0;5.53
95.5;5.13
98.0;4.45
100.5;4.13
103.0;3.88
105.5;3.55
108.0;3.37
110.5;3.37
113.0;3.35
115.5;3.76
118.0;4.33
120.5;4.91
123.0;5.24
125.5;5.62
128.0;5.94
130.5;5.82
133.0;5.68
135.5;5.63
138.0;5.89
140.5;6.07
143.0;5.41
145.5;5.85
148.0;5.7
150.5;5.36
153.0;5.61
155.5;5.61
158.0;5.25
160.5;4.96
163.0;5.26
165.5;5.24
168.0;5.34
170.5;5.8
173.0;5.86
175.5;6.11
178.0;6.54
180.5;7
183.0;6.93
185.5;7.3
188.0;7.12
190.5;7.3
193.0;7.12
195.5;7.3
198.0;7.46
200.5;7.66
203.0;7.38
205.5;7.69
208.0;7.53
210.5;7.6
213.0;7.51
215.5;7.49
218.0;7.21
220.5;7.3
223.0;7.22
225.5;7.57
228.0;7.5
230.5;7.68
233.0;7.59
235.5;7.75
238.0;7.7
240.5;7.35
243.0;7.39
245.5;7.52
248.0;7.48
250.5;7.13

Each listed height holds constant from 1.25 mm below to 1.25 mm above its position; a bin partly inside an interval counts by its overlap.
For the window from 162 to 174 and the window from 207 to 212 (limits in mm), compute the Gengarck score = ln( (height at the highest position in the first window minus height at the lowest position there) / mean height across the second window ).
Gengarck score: -2.5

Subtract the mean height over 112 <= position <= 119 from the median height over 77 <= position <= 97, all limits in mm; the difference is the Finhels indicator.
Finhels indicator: 2.2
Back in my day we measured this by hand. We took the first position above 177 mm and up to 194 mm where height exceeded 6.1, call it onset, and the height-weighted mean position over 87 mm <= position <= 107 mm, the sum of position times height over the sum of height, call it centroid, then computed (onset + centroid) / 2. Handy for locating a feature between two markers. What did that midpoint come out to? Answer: 136.9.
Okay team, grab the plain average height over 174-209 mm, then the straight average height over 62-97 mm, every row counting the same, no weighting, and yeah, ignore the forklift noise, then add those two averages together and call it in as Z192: 13.7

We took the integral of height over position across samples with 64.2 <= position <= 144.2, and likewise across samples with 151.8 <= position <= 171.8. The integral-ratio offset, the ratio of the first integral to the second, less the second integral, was -104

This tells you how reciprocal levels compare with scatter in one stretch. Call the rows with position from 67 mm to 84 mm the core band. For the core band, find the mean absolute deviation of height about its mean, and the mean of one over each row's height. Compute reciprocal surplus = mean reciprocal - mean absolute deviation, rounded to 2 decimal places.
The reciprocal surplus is -0.41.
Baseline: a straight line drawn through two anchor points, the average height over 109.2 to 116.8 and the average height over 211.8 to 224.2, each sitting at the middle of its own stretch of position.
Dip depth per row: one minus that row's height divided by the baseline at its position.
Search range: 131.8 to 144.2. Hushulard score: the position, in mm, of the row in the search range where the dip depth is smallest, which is 140.5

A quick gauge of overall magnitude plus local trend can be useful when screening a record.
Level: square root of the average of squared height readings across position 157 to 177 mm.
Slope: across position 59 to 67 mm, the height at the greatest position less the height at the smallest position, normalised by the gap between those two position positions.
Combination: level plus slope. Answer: 5.6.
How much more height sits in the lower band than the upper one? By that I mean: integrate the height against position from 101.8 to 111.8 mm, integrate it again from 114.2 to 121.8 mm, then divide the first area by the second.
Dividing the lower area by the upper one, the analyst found 1.1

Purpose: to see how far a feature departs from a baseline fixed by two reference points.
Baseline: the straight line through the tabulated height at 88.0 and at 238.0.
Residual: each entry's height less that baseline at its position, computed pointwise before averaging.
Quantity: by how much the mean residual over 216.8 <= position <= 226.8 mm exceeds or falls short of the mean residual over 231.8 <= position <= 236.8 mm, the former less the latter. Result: -0.2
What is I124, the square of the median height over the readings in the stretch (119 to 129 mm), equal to 29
